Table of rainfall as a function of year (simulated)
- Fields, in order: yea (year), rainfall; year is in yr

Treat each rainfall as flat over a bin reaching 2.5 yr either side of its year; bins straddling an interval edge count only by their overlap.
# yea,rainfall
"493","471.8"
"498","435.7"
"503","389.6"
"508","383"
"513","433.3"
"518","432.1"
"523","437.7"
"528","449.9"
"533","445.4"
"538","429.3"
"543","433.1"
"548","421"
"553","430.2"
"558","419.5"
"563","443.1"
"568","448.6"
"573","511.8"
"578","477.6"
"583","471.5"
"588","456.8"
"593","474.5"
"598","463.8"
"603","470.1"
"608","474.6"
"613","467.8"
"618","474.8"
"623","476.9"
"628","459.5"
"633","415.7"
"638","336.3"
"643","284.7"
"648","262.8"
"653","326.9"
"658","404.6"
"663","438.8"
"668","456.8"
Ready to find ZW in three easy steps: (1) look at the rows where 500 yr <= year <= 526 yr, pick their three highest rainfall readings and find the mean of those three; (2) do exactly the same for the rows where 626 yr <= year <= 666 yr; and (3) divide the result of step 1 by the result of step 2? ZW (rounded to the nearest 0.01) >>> 0.99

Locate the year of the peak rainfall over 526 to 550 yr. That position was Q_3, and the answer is 528 yr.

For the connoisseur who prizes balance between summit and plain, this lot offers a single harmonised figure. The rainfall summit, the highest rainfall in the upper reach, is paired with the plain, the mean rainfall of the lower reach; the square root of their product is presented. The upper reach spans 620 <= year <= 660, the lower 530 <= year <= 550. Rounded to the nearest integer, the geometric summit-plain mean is 454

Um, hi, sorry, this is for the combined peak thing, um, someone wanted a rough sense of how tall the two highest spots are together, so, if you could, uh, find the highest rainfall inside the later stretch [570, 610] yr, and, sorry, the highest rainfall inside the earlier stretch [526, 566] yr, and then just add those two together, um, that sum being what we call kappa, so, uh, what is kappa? 962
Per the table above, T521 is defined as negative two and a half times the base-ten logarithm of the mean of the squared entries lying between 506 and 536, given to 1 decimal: -13.2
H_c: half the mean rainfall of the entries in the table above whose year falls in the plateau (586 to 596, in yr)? 233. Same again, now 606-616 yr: 236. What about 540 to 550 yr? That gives 214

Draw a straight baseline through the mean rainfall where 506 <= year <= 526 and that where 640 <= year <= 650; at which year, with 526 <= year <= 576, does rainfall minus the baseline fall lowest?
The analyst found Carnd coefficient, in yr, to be 538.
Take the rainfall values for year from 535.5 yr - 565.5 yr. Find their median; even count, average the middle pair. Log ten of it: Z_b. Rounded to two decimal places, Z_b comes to 2.63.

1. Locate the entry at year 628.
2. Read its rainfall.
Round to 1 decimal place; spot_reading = 459.5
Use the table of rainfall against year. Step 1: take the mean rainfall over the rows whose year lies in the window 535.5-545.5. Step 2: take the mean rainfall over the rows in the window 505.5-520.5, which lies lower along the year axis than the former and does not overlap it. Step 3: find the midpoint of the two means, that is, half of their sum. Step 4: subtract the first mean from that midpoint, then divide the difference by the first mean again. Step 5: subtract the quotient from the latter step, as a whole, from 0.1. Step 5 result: 0.117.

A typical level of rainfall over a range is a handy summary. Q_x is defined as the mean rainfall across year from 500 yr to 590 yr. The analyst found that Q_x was 440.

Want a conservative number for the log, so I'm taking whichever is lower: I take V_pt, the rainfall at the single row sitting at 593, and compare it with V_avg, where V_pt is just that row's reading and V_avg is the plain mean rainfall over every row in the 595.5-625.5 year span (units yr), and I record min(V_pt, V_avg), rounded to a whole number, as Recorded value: 471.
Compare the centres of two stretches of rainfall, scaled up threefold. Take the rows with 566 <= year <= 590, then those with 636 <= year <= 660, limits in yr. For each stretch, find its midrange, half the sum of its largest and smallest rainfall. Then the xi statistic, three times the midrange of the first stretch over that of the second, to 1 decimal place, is 4.3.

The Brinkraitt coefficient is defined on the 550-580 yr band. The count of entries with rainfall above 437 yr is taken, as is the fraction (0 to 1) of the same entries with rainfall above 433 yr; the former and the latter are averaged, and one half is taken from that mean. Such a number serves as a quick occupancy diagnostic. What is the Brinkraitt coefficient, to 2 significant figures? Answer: 1.8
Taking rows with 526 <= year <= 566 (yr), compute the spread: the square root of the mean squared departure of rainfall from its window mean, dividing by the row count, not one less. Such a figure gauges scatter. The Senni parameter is 11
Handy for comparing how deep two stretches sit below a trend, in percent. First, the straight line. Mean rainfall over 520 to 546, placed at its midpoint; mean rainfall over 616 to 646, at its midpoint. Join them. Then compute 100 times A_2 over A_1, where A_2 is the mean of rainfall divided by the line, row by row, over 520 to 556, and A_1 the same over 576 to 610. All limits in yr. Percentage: 89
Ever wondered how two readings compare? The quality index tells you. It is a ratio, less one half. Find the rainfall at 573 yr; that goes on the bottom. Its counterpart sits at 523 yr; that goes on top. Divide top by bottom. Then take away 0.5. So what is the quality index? 0.36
